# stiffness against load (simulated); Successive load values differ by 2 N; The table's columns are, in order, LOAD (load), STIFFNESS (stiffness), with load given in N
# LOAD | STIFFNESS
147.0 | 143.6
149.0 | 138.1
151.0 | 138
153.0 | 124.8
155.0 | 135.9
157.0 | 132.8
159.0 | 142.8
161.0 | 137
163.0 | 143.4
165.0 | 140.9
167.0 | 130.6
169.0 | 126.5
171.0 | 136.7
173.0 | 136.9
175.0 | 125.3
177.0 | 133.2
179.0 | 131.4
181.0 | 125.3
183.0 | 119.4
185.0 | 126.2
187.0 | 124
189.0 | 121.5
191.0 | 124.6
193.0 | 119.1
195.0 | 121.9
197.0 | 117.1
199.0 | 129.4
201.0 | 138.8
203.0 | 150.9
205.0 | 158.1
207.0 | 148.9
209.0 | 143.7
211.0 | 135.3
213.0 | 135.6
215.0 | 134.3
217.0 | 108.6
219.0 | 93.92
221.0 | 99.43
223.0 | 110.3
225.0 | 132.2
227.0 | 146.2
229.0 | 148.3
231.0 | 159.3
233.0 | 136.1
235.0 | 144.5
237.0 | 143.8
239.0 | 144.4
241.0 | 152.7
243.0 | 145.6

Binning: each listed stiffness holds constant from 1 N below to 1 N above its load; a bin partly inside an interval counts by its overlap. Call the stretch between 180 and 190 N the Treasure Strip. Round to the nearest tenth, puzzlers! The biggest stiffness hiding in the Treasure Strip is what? 126.2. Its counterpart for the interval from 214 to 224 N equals 134.3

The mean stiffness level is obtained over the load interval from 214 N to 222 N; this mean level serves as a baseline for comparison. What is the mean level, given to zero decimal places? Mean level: 109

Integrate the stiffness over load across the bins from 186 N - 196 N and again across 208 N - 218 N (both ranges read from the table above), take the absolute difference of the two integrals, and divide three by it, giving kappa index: 0.032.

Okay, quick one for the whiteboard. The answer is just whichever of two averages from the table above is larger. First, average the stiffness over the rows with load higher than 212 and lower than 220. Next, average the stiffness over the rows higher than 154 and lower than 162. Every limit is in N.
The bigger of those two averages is 137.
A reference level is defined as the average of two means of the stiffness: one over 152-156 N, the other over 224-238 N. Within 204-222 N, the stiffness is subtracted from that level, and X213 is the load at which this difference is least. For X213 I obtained 205.0 N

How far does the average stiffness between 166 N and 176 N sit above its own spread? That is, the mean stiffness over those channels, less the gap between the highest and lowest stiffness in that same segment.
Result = 120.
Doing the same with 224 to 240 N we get 117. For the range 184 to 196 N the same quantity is 116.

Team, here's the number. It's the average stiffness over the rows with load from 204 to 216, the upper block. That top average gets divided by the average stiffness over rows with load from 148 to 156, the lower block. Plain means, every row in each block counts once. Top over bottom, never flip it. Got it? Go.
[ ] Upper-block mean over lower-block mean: 1.06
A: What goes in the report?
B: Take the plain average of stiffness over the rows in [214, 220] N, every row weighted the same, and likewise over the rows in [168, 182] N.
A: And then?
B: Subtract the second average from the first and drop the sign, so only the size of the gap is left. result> 18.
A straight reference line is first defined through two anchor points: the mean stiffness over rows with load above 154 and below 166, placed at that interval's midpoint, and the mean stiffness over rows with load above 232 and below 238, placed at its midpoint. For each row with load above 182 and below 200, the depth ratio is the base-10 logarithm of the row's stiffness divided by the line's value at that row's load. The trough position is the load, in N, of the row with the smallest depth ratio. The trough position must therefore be 197.0 N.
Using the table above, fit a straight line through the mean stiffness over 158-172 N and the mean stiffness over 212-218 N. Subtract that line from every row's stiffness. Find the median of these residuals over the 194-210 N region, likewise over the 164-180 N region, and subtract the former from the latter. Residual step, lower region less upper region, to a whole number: -15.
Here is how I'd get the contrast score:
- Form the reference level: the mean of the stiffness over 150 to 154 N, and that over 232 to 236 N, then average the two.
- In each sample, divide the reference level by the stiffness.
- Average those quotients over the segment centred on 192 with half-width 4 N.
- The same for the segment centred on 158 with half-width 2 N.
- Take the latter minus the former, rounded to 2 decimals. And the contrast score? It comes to -0.13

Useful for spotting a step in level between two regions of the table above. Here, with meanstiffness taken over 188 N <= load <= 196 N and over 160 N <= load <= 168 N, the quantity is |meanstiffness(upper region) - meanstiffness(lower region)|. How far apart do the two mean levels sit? 16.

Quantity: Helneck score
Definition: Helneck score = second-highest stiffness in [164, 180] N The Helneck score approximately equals 136.9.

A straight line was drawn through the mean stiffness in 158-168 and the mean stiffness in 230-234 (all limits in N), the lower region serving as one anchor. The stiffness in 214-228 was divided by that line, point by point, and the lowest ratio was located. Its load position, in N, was 219.0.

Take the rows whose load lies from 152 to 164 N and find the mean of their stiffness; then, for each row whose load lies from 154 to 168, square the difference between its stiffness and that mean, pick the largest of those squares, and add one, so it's 54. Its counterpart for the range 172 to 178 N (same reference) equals 118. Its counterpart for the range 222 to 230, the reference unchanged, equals 668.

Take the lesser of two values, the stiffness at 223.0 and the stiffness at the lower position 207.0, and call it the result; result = 110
